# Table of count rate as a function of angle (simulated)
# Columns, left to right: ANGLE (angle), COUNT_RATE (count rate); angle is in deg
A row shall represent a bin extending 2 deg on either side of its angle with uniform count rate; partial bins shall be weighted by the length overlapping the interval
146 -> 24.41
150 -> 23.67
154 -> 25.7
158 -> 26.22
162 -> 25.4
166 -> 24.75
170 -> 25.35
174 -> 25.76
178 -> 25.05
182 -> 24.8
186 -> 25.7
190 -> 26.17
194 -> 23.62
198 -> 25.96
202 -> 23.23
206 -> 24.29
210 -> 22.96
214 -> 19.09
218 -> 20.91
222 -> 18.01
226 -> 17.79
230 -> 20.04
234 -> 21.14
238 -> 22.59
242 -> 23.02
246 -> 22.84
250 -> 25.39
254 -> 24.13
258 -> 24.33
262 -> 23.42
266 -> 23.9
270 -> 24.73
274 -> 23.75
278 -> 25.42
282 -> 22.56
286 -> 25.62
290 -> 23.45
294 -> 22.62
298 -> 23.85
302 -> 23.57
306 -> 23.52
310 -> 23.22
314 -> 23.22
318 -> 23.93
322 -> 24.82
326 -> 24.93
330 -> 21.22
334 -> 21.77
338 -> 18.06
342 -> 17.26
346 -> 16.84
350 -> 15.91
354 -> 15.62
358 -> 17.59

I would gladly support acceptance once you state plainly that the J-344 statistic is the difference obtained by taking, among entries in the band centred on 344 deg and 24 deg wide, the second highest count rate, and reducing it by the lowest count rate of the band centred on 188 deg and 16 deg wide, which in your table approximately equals -6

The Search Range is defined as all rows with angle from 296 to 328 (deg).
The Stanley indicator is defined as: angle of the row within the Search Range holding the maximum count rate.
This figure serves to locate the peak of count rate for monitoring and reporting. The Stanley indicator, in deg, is 326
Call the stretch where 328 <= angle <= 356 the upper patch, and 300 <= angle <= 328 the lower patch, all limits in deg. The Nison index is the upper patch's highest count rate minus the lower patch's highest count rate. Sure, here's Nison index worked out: -3.2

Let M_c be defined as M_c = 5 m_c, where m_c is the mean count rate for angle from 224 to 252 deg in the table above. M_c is 109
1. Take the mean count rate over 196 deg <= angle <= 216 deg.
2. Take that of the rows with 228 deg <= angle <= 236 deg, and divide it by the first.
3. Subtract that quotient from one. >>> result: 0.11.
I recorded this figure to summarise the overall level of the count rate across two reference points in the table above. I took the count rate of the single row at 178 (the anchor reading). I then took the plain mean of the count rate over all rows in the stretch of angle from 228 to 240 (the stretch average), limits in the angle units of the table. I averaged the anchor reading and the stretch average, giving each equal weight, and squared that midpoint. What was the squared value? 536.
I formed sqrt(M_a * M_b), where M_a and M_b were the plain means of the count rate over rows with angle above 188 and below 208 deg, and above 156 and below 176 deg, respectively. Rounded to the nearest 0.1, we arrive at 25.1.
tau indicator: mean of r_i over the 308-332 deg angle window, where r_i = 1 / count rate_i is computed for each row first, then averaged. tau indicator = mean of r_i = 0.0426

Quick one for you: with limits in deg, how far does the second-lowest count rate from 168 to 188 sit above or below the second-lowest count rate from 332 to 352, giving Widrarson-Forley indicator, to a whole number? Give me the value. 8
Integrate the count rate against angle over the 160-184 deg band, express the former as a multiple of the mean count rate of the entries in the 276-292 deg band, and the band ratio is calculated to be 25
